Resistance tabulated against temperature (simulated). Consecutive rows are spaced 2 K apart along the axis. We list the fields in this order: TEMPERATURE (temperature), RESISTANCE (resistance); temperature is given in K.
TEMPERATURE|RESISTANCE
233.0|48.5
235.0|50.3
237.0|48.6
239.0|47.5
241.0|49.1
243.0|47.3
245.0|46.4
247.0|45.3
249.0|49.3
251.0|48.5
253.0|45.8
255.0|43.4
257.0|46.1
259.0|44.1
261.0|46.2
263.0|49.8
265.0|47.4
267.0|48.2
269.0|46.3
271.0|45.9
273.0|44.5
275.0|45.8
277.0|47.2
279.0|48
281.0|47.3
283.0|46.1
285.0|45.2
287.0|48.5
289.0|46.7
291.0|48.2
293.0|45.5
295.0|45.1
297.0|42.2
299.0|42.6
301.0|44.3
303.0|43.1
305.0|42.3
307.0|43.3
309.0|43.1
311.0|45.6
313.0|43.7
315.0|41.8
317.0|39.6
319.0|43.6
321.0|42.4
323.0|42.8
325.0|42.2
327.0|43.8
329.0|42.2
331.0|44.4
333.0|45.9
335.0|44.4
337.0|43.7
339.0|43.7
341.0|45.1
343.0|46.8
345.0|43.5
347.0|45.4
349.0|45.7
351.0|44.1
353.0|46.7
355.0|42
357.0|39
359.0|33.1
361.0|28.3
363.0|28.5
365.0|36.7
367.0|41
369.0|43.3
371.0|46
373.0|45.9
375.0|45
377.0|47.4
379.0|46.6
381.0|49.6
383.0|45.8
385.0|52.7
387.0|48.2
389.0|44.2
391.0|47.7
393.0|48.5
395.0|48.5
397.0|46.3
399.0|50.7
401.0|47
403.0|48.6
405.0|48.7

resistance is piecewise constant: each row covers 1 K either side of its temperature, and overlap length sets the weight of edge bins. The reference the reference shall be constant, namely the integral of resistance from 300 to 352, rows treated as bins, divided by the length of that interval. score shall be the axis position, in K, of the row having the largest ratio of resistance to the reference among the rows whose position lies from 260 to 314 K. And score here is 263.0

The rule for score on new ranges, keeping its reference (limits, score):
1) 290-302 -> 291.0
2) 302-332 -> 311.0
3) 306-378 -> 377.0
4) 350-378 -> 377.0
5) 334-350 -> 343.0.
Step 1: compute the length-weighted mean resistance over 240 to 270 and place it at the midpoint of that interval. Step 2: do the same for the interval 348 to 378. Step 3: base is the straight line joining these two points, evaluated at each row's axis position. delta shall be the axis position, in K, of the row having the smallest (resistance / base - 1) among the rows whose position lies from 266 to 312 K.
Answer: 297.0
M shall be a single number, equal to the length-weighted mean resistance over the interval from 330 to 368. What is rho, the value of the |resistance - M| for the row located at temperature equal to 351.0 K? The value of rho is 2.6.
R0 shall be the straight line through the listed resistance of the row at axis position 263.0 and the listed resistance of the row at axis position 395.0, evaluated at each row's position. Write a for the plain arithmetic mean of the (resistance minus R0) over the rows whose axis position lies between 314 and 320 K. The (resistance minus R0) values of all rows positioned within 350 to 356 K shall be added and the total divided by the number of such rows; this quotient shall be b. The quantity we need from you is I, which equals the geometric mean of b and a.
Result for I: 6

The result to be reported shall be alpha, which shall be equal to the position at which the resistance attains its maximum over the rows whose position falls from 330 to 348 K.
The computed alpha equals 343.0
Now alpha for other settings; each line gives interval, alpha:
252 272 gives 263.0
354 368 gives 355.0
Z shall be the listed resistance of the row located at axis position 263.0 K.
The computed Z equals 49.8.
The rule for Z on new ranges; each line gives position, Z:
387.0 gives 48.2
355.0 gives 42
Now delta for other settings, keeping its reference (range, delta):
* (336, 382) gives 361.0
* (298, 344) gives 317.0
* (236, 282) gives 255.0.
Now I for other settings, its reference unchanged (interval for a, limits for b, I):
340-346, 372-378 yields 3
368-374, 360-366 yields 8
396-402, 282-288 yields 1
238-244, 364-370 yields 4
